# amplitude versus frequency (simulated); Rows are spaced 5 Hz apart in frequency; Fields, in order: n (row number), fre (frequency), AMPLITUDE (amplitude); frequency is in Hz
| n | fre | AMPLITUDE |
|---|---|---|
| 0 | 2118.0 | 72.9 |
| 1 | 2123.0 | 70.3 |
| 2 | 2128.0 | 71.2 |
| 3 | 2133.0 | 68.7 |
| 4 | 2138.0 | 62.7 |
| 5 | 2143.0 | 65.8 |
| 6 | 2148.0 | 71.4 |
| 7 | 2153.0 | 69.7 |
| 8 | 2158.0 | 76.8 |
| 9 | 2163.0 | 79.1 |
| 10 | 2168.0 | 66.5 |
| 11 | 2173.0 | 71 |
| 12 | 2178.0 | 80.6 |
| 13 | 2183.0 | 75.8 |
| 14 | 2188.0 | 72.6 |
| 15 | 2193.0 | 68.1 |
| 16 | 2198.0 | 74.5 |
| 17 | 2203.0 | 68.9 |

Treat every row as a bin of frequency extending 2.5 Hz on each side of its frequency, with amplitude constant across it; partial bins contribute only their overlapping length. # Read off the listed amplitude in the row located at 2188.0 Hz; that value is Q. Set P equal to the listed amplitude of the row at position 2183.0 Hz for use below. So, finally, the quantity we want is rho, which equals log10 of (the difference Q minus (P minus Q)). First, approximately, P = 75.8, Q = 72.6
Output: 1.84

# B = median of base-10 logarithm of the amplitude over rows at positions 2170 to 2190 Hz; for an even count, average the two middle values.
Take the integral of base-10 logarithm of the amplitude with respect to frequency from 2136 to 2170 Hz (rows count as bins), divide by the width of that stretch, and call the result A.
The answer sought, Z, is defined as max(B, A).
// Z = 1.87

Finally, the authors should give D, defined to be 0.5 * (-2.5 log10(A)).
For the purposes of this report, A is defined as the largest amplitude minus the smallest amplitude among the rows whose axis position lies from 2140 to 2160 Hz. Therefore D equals -1.30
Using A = 11.0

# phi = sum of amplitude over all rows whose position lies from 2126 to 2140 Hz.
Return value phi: 203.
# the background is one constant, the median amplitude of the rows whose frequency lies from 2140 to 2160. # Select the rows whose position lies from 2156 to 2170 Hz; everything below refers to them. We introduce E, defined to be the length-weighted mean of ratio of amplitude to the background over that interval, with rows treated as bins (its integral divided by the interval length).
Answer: 1.05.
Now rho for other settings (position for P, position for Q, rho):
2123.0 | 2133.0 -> 1.83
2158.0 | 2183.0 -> 1.87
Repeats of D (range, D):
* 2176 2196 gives -1.37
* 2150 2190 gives -1.44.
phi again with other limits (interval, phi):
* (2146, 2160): 218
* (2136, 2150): 200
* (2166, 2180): 218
